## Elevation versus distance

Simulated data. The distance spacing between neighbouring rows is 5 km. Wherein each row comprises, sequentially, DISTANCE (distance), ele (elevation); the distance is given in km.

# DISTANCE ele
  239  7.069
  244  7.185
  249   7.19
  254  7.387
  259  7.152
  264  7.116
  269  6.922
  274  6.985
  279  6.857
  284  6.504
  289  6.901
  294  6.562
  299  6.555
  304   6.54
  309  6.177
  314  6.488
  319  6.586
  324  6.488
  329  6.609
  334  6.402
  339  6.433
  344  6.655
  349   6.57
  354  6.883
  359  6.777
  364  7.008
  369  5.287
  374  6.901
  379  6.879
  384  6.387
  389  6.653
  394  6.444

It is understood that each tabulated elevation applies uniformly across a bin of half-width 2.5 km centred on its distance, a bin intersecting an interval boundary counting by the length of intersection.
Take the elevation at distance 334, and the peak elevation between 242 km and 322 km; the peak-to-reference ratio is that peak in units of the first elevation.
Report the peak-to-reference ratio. 1.15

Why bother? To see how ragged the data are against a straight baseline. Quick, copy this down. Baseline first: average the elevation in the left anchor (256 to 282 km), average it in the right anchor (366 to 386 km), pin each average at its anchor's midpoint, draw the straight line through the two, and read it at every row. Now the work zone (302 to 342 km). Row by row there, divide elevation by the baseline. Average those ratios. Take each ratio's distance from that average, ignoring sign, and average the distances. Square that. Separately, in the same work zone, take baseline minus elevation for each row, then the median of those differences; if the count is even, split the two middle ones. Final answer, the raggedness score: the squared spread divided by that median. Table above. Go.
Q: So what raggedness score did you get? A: 0.001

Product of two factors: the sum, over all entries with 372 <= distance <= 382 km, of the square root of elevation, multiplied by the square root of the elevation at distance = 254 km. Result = 14.27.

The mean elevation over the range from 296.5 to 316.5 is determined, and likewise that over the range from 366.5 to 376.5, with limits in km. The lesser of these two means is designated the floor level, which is 6.09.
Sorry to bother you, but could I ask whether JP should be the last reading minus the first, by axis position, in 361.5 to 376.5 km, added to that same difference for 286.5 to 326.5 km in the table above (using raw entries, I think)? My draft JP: -0.52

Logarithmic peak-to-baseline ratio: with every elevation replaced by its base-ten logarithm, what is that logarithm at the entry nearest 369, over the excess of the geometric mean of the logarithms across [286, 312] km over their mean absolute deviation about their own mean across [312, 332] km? 0.89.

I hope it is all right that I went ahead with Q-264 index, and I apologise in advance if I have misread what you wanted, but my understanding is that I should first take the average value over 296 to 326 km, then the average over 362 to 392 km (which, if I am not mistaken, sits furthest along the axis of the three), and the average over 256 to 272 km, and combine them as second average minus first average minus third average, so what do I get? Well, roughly -7.0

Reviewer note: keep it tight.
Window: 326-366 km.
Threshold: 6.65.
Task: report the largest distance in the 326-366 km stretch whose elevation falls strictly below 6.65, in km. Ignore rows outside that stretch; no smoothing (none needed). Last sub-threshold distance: 349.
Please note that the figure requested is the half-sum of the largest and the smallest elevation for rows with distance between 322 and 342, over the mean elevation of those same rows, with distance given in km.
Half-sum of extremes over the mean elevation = 1.003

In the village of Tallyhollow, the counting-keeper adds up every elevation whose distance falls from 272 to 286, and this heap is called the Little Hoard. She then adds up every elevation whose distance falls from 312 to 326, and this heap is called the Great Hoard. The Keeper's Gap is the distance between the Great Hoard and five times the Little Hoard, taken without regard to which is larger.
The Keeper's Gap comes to 82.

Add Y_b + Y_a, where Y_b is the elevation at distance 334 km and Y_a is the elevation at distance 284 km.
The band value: 12.9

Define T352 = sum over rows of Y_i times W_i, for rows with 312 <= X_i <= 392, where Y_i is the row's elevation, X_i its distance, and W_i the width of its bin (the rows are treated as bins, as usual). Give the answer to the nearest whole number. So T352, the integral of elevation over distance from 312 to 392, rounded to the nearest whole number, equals 525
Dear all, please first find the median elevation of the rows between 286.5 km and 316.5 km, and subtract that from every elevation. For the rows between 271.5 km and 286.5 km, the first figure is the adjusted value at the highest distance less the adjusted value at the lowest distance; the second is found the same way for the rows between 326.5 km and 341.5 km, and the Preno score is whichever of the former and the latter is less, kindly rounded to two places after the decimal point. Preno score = -0.48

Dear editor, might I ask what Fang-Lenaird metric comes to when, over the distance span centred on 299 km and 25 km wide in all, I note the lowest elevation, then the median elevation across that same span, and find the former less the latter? -0.38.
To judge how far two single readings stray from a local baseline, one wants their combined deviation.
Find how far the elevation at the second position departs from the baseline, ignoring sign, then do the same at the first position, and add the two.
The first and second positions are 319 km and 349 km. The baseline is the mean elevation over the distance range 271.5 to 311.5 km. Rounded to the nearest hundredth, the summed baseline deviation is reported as 0.11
